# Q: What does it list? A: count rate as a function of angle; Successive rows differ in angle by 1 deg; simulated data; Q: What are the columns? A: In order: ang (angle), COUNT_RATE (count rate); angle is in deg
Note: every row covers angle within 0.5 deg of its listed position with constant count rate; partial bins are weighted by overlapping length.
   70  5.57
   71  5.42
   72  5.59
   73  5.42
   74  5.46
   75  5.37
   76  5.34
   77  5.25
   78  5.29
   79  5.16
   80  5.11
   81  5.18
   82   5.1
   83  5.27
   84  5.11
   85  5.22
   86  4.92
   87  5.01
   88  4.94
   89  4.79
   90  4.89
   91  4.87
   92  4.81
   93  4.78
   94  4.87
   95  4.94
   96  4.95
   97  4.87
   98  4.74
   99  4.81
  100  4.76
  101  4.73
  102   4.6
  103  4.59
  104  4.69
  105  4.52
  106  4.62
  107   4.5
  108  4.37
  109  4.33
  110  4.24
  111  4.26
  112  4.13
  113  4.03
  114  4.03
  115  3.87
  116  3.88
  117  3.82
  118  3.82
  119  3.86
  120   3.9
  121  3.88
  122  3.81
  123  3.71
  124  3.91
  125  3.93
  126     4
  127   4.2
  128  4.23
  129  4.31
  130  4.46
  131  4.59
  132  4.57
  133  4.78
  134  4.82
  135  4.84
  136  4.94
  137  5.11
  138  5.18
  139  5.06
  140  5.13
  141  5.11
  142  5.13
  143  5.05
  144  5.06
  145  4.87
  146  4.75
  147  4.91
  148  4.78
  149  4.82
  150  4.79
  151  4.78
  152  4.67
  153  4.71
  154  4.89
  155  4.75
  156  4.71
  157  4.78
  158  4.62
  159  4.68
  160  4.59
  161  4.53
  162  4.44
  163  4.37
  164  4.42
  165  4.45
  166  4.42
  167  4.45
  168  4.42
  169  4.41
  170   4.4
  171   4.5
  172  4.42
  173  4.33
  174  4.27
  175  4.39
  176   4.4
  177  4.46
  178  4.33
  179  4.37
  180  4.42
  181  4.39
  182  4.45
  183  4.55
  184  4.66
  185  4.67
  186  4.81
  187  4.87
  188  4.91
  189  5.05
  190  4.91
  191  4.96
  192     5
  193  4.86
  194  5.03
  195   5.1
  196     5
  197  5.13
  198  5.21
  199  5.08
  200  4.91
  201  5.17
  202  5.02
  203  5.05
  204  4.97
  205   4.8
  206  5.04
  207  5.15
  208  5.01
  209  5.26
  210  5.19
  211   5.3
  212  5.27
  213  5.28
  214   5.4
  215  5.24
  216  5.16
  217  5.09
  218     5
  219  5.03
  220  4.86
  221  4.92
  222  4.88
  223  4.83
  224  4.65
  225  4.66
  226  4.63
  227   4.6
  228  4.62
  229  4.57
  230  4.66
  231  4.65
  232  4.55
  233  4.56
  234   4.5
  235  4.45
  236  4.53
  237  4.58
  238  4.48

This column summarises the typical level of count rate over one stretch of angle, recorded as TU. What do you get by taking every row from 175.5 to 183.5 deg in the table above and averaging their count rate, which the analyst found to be 4.4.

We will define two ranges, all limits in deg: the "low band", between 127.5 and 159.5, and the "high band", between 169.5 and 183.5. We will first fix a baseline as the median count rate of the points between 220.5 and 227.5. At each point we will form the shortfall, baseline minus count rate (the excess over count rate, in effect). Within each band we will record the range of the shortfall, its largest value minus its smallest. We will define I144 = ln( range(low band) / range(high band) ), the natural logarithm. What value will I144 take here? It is 1.2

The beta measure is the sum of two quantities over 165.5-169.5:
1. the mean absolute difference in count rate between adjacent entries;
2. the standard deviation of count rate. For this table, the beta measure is 0.04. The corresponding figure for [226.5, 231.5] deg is 0.08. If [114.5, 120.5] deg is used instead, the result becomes 0.06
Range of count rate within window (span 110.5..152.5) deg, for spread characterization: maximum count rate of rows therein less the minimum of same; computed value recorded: 1.47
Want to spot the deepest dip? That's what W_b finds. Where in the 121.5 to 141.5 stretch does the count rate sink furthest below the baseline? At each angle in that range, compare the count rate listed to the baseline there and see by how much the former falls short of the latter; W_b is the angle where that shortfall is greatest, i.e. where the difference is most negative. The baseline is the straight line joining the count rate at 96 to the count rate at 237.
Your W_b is 123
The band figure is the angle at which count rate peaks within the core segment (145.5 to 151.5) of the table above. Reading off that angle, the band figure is 147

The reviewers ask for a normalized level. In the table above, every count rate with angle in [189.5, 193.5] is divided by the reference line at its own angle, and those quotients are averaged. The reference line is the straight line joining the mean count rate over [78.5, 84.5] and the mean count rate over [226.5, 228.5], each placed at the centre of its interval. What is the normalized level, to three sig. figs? 1.04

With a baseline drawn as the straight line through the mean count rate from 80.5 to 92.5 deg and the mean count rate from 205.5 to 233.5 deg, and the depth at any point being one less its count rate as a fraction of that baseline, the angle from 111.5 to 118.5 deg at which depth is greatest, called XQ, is 117 deg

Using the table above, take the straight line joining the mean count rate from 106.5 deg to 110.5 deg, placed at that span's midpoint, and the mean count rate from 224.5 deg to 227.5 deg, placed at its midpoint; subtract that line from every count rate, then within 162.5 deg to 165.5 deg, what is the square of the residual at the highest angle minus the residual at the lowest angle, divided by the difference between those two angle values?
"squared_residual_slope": 0.0014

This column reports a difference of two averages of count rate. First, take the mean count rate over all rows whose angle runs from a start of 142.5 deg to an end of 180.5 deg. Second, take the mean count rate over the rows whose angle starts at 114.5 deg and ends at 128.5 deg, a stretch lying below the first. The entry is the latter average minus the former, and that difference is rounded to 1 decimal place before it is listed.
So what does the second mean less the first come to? -0.7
